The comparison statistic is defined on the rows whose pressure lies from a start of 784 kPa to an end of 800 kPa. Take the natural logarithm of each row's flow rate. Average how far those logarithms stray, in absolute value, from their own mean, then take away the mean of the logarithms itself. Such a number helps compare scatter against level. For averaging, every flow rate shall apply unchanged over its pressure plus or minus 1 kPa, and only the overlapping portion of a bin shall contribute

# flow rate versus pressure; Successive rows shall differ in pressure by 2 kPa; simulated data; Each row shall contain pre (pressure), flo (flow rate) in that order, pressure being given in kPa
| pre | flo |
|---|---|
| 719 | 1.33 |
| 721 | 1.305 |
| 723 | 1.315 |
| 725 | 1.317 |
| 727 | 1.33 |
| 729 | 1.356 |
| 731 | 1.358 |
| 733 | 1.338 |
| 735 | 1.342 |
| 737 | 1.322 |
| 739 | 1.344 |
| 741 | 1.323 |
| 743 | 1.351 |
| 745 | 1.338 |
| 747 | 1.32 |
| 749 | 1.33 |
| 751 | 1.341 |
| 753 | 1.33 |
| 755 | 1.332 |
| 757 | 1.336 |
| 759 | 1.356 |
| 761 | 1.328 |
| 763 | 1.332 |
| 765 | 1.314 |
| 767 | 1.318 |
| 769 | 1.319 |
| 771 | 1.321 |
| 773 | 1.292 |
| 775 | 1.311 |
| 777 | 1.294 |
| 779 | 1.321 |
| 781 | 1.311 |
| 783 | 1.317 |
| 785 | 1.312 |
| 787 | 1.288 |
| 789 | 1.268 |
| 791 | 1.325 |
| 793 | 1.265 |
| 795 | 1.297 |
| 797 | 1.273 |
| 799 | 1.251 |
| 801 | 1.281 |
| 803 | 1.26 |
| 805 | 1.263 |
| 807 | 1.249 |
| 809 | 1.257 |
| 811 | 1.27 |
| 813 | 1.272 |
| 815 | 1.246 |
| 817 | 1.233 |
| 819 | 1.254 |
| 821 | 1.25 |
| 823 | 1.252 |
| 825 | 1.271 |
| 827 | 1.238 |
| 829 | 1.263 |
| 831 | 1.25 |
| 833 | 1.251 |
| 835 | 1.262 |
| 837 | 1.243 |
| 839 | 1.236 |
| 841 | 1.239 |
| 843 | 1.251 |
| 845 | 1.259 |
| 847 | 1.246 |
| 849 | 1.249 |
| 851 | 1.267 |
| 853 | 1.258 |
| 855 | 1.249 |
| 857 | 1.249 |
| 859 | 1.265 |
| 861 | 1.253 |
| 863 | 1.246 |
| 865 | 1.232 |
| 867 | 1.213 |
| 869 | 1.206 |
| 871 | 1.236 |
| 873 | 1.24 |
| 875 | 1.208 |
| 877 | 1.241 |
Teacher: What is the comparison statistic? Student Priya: -0.23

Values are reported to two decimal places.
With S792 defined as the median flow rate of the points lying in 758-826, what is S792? 1.28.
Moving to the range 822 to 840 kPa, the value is 1.25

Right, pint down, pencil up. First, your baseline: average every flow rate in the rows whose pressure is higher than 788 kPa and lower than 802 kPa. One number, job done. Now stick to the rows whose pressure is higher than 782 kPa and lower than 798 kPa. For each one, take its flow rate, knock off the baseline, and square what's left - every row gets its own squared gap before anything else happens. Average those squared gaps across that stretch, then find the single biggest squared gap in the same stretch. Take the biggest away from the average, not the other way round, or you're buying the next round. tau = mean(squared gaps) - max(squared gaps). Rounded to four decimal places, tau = -0.0014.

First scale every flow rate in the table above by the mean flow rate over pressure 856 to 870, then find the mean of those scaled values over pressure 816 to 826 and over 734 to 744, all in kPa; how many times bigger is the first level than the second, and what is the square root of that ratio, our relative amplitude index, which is 0.968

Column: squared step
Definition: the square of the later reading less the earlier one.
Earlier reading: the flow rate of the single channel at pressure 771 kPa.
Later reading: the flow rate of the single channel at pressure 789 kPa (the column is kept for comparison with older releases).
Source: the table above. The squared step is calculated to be 0.0028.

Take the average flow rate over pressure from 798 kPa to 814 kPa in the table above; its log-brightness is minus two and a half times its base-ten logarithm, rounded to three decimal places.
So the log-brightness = -0.253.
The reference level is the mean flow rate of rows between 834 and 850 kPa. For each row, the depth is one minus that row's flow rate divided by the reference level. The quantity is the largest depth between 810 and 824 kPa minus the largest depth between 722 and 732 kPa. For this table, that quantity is 0.066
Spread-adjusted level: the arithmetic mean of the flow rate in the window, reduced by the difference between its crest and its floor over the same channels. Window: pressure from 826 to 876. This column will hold 1.18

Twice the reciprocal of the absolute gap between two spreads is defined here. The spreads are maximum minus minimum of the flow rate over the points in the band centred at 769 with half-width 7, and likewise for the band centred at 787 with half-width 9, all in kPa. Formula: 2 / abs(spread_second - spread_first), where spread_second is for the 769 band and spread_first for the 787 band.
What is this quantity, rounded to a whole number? 100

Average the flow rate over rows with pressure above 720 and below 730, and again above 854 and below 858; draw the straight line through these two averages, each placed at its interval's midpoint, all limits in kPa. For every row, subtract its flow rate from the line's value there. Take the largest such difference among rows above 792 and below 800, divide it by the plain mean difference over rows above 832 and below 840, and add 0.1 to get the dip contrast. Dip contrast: 2.6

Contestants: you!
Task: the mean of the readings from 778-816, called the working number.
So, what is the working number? 1.28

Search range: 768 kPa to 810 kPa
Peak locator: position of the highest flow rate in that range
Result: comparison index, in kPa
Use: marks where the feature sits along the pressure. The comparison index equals 791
